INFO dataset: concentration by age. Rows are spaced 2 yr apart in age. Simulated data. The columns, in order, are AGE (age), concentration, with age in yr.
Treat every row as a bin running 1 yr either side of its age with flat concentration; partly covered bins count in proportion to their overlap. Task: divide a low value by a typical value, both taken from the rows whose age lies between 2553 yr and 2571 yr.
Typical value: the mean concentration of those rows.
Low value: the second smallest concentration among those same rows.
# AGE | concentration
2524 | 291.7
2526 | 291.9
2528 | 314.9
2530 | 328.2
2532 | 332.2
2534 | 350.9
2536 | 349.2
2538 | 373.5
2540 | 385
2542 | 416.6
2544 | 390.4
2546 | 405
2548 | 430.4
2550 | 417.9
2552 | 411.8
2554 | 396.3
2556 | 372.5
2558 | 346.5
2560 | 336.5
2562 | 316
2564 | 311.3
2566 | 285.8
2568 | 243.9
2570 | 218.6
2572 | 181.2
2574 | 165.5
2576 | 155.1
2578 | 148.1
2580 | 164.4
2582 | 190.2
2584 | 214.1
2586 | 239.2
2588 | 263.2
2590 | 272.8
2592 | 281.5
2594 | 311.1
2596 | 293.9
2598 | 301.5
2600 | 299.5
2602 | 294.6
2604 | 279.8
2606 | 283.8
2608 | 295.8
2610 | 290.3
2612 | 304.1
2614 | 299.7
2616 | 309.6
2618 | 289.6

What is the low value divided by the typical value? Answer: 0.78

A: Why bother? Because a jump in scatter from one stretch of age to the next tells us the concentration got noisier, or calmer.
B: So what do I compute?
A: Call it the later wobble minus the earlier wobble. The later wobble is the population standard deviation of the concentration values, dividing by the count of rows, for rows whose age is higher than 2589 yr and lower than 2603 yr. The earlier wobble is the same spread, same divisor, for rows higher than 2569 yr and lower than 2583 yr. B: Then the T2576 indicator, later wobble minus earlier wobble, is -10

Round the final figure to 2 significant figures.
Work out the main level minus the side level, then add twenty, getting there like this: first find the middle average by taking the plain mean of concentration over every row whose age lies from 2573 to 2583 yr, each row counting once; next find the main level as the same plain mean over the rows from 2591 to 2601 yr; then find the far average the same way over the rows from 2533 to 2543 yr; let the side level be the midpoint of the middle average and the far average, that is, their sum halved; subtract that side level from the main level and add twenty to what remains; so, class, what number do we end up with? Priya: 48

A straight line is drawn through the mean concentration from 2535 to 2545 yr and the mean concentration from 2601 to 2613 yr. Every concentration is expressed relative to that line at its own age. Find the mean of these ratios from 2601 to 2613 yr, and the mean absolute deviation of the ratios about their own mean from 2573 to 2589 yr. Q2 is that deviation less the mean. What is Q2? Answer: -0.88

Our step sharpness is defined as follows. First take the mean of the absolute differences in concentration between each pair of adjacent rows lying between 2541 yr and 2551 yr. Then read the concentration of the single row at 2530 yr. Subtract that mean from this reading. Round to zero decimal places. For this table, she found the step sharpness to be 309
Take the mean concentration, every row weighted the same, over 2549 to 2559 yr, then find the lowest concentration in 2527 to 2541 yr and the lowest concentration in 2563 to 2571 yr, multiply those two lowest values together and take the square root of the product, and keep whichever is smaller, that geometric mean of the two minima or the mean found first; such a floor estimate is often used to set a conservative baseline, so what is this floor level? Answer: 262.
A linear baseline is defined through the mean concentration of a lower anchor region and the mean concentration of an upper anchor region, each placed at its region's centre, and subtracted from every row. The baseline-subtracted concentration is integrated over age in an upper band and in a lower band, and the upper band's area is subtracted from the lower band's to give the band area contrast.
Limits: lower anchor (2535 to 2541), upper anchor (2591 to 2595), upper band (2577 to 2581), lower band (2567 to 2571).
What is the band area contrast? 247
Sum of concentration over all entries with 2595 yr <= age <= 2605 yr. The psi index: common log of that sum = 3.17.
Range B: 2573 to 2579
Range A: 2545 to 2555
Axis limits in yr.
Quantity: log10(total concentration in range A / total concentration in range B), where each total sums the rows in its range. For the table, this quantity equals 0.6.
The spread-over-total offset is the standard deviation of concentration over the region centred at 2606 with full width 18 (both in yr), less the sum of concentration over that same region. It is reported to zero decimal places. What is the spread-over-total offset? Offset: -2641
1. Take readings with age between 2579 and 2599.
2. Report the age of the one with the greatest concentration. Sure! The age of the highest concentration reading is 2594 yr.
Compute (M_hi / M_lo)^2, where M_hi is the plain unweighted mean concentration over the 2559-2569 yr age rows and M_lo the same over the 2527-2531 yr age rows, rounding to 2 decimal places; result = 0.86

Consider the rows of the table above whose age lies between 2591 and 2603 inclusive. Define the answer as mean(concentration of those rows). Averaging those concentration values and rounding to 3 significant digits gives 297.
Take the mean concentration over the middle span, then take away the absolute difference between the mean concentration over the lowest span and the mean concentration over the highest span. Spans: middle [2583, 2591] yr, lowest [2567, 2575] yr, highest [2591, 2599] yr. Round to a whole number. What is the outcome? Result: 153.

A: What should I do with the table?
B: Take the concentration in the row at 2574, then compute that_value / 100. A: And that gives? 1.7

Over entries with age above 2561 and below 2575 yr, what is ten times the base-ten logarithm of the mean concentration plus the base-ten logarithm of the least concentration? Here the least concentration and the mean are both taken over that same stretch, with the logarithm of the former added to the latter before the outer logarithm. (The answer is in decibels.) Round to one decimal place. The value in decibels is 23.9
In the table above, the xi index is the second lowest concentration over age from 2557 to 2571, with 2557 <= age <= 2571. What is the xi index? 243.9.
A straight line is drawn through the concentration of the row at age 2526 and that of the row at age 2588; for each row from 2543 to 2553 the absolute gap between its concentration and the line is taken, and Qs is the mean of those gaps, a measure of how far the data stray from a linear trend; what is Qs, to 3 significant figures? 129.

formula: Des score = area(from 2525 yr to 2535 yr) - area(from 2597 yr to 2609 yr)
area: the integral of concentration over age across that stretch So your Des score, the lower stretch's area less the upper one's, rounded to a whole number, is -274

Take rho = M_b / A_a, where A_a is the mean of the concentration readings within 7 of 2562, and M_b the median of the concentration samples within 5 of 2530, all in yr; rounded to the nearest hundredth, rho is 1.04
